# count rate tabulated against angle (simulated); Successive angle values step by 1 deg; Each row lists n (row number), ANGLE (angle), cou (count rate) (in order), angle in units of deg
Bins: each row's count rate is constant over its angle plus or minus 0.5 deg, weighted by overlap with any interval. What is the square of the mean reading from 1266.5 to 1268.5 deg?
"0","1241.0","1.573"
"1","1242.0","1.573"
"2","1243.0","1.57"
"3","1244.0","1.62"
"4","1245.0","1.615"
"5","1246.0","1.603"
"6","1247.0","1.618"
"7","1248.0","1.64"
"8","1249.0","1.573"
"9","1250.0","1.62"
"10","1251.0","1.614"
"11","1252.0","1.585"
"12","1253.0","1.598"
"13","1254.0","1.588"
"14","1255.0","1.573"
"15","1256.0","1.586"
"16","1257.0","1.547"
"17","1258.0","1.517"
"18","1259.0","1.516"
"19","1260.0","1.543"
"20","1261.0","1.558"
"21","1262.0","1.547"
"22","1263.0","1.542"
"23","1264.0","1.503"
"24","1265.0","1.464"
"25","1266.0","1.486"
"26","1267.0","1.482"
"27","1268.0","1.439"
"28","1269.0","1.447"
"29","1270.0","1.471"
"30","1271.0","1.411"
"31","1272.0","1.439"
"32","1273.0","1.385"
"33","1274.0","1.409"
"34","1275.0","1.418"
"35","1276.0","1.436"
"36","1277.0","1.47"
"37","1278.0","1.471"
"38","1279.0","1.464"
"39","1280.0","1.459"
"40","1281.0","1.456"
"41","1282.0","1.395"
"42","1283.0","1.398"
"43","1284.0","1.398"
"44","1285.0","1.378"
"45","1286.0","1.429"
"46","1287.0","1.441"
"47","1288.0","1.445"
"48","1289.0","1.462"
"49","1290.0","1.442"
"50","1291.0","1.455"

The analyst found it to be 2.13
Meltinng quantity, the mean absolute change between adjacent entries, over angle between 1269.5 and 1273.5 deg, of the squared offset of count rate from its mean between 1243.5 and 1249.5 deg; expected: 0.0175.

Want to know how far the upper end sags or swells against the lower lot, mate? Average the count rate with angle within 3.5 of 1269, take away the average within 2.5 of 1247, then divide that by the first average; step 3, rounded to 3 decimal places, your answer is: -0.107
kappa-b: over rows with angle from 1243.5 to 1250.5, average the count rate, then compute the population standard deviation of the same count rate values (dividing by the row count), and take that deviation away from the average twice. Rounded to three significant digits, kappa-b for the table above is 1.57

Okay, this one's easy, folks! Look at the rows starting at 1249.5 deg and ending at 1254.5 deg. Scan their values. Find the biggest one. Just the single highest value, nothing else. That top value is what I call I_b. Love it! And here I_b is 1.62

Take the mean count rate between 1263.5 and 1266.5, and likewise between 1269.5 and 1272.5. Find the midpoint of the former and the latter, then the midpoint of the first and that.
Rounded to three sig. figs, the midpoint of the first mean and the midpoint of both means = 1.47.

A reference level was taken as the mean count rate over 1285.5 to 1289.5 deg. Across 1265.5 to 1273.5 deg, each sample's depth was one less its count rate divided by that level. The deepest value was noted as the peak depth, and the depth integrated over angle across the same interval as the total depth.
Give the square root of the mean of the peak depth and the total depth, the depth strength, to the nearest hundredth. 0.14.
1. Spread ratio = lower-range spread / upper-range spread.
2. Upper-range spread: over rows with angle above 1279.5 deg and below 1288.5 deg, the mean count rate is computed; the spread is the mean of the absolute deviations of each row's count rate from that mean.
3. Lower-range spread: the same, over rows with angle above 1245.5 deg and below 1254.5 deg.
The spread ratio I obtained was 0.63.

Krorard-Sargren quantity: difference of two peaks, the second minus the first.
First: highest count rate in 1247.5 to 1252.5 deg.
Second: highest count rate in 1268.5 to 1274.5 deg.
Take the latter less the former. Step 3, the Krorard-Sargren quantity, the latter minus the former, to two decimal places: -0.17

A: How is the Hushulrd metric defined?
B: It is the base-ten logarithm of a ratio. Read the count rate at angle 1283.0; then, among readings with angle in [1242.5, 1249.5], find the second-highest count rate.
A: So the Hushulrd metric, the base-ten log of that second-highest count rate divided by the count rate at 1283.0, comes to 0.064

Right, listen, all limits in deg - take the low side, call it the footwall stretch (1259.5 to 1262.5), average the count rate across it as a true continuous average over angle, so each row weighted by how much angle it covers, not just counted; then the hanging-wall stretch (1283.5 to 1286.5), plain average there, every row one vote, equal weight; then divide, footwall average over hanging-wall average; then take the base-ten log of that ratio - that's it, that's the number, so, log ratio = 0.044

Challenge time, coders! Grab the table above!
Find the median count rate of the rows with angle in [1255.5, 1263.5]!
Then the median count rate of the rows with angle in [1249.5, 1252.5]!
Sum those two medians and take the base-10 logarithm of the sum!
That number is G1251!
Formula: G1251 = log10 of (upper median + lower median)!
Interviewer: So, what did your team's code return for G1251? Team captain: 0.500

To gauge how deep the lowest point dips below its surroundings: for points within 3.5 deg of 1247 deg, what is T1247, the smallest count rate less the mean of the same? -0.0397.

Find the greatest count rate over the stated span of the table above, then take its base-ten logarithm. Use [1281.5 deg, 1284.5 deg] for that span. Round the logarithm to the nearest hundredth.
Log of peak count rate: 0.15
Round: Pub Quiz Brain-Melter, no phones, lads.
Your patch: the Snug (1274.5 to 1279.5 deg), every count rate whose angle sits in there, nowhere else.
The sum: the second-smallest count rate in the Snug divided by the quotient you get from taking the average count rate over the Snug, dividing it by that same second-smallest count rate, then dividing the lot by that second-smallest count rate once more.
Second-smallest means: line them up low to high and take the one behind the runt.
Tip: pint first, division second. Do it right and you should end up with 2.04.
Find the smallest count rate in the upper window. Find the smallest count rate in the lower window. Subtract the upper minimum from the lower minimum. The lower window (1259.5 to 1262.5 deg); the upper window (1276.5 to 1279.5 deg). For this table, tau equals 0.08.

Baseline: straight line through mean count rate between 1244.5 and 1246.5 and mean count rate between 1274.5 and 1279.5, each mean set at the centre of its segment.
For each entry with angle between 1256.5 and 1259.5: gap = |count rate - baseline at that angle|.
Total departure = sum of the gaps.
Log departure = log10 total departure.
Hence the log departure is -1.22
